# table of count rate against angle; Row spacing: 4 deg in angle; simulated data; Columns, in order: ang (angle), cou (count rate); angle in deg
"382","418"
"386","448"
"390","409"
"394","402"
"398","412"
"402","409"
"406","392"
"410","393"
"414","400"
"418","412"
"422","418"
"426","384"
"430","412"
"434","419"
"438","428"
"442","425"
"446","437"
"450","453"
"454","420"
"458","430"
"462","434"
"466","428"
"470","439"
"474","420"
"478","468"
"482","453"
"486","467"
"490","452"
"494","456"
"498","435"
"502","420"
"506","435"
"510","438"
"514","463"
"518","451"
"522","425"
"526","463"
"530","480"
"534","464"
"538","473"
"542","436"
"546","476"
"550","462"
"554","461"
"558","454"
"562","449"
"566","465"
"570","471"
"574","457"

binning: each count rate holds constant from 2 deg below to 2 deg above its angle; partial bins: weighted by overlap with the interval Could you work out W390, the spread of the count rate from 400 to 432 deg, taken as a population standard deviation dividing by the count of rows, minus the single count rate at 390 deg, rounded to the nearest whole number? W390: -398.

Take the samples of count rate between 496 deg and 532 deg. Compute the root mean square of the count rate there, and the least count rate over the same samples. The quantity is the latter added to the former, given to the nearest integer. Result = 866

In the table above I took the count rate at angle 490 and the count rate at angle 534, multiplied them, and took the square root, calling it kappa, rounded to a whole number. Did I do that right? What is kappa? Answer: 458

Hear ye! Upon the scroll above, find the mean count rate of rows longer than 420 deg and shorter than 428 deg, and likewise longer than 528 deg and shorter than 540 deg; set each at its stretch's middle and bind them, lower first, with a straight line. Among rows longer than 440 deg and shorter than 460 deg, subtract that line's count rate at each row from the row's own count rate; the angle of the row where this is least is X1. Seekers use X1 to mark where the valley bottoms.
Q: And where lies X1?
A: 454 deg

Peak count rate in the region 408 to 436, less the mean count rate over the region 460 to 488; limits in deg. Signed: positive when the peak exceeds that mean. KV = -25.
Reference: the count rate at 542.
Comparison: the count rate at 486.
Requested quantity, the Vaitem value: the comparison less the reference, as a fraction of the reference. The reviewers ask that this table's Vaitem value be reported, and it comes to 0.07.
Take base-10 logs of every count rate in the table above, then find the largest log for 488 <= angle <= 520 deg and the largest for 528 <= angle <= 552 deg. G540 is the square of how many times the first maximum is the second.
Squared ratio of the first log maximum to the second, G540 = 0.99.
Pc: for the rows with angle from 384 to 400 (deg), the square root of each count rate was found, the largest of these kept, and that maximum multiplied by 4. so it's 85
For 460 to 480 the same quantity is 87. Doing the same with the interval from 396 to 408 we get 81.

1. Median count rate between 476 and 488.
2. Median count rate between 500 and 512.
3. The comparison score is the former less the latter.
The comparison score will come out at 32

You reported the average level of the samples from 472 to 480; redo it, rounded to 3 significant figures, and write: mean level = 444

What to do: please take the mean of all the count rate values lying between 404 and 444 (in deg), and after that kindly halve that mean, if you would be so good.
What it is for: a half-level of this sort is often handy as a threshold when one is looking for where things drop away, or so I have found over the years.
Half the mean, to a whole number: 204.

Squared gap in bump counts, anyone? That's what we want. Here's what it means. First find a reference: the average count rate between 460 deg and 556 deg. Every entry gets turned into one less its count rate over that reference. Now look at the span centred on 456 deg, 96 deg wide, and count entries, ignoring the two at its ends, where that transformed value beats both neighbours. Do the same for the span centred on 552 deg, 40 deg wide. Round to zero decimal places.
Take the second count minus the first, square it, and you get 25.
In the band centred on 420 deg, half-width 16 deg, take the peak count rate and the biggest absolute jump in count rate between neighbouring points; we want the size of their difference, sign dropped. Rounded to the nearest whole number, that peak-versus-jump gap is 385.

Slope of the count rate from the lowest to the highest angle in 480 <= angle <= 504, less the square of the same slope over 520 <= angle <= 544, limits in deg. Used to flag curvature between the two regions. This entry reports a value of -2.0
